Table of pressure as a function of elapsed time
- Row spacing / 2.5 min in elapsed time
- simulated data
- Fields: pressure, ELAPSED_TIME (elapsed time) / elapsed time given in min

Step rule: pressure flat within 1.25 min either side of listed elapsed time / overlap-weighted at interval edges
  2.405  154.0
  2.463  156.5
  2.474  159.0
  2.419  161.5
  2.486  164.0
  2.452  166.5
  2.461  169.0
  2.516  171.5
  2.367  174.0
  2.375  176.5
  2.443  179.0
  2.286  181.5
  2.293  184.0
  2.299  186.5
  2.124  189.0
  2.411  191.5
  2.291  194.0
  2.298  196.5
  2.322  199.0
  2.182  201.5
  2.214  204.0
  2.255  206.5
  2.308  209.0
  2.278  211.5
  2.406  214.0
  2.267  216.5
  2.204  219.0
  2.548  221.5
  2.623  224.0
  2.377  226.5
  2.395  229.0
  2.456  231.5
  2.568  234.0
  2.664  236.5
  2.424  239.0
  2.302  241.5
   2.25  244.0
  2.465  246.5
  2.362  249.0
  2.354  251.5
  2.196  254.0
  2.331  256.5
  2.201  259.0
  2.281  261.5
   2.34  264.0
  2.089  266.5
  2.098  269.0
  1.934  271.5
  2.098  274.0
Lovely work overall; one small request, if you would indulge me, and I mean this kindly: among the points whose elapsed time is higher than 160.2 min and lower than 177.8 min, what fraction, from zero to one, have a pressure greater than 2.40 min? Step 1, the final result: 0.71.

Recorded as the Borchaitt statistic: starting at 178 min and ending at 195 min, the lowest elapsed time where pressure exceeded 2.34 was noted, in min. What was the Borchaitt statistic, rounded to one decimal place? 179.0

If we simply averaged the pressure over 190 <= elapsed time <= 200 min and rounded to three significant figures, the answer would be 2.33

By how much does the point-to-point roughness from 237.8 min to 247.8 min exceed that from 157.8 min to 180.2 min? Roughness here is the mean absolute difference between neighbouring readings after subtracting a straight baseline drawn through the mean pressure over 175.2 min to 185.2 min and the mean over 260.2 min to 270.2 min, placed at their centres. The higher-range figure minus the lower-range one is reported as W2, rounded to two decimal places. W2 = 0.07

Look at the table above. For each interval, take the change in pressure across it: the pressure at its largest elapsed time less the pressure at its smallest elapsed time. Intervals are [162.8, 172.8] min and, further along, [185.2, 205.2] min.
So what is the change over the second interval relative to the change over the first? -2.8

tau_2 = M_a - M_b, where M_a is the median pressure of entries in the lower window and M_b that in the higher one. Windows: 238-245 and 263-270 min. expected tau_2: 0.20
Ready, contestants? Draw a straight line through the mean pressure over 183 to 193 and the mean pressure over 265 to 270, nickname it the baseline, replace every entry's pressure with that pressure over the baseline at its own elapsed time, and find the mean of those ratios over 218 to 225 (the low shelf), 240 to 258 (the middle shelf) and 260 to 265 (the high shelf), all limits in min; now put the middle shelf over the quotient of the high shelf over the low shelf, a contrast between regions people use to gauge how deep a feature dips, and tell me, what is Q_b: 1.11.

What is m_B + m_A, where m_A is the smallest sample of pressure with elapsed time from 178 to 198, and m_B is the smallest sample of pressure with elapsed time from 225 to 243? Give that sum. 4.43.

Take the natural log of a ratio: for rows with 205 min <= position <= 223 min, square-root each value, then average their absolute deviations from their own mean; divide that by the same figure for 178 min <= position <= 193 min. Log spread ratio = 0.10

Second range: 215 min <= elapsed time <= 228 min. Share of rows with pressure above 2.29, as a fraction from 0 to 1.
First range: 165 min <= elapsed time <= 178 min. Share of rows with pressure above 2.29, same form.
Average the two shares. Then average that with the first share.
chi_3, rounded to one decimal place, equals 0.9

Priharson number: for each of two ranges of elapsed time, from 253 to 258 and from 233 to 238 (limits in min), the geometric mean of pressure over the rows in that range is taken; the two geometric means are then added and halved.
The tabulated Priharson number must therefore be 2.44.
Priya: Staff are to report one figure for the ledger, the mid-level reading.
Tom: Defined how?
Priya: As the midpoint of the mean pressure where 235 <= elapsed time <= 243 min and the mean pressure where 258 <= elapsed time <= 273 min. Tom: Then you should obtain 2.31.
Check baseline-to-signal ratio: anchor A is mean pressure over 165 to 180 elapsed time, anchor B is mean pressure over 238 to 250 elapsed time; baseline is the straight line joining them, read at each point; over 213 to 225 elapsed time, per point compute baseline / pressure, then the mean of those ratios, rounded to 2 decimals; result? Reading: 1.00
